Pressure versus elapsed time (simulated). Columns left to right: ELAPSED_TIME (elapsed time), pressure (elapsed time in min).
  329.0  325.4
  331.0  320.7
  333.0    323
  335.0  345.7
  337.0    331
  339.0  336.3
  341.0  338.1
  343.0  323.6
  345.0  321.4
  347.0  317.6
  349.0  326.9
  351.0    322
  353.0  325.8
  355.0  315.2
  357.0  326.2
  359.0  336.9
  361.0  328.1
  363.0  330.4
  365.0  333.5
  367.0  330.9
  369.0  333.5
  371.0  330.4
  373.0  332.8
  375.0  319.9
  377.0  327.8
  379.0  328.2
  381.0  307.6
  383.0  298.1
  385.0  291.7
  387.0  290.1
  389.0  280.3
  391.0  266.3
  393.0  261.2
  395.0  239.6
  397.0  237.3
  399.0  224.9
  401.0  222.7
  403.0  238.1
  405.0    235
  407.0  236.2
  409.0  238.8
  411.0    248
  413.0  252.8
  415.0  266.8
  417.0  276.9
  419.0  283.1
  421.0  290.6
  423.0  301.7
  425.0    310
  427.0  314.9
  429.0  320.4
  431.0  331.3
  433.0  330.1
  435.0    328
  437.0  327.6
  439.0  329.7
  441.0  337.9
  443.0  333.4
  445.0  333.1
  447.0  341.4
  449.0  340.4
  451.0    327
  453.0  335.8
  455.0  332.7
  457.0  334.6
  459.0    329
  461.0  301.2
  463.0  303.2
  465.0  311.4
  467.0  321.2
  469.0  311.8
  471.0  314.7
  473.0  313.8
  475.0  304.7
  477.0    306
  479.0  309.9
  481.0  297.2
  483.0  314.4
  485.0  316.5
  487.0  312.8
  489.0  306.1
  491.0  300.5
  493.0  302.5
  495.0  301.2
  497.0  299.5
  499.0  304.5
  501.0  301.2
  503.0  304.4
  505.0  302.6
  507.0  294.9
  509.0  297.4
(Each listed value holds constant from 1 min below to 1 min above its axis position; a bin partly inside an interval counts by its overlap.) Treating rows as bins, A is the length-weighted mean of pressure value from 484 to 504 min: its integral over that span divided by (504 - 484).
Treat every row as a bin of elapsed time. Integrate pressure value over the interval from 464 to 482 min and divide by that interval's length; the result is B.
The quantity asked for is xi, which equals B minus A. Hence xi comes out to 5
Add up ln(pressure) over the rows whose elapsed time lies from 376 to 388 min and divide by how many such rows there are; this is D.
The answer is 5.73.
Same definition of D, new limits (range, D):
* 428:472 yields 5.79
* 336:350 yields 5.79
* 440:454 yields 5.82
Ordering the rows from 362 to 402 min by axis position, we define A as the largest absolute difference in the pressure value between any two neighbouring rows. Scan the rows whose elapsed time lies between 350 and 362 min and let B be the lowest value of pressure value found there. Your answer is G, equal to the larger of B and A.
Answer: 315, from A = 22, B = 315.2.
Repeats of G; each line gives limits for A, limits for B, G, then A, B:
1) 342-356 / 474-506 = 297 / 11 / 297.2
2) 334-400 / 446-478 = 301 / 22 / 301.2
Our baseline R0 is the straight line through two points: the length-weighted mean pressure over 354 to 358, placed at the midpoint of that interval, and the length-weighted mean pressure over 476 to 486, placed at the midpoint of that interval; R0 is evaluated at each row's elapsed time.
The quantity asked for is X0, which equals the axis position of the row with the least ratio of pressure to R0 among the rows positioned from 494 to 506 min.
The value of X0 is 497.0 min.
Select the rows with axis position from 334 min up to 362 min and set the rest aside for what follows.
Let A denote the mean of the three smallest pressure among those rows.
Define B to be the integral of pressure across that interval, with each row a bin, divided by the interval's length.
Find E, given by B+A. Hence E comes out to 646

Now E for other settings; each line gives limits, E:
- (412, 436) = 566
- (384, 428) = 491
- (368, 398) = 542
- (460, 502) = 606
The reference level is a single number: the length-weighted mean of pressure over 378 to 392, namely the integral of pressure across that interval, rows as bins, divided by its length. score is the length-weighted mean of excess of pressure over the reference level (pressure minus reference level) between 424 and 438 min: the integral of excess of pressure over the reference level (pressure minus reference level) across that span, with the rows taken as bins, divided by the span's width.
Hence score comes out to 29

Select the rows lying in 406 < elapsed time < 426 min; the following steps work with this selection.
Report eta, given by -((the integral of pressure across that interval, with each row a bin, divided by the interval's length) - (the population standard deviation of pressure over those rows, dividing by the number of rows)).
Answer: -246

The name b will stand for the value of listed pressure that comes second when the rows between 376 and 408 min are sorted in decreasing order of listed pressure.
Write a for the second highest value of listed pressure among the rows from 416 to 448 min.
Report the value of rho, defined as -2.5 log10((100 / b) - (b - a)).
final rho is -2.54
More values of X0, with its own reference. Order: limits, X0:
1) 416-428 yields 417.0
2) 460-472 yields 461.0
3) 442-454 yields 451.0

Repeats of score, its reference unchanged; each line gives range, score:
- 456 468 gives 22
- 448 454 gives 40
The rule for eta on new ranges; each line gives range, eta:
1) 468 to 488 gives -305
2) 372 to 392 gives -283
